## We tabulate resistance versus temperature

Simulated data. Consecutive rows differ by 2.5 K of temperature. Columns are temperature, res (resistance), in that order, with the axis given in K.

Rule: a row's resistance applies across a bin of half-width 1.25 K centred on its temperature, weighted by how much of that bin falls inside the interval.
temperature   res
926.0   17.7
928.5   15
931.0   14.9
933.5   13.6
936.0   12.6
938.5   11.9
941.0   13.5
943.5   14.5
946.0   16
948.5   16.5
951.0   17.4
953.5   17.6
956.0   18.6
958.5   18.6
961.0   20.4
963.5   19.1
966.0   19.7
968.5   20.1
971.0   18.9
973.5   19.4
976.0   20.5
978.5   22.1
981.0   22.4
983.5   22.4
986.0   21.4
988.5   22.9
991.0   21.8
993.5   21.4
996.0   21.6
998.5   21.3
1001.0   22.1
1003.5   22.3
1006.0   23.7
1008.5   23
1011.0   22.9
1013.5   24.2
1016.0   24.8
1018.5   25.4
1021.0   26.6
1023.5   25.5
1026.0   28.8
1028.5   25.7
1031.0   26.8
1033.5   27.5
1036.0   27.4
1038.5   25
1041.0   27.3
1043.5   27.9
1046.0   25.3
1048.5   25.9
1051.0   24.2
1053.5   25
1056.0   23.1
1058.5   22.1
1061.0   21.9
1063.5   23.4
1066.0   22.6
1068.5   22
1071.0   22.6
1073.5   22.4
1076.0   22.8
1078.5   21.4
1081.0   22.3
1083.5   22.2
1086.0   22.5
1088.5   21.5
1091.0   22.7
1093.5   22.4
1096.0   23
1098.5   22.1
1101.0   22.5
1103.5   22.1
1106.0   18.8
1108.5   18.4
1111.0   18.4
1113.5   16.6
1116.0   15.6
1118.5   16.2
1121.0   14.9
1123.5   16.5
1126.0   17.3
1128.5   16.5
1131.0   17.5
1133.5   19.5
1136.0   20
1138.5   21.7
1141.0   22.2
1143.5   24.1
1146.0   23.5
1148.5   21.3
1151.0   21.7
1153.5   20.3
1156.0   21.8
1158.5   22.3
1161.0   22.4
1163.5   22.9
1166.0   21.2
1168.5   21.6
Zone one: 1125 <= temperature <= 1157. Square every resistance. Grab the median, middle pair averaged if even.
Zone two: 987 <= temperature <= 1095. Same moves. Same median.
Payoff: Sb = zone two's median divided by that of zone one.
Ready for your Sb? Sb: 1.2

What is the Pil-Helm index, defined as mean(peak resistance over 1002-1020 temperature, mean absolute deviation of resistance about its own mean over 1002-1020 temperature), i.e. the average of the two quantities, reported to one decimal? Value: 13.1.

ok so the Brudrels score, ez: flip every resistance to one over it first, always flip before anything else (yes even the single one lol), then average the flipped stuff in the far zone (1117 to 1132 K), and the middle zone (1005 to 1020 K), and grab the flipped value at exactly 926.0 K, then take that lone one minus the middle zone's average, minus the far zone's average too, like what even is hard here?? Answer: -0.046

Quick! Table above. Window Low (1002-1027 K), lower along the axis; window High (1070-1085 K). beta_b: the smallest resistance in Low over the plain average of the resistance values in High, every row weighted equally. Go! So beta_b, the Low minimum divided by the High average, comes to 1.0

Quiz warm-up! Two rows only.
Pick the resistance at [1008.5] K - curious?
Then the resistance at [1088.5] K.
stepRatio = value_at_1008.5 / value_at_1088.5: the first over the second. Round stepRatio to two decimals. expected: 1.07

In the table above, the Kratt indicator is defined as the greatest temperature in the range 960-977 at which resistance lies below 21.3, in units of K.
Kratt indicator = 976.0 K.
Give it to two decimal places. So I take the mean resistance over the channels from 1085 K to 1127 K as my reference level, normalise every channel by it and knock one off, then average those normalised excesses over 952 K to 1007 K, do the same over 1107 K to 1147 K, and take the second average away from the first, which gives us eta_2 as 0.11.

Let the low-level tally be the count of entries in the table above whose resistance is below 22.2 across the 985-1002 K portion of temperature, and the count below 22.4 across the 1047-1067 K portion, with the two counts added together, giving 8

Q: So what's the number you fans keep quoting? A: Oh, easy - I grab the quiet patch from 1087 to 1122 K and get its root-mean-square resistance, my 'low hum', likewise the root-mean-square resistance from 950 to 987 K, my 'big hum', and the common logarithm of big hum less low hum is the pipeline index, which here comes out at -1.0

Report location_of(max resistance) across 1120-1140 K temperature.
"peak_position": 1138.5 K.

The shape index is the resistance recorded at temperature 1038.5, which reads 25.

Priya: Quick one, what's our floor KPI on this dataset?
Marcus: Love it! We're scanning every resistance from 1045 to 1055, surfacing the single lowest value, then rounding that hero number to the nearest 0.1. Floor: 24.2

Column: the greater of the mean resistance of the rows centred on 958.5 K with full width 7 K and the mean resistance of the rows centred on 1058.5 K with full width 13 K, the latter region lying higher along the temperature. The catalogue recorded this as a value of 23.1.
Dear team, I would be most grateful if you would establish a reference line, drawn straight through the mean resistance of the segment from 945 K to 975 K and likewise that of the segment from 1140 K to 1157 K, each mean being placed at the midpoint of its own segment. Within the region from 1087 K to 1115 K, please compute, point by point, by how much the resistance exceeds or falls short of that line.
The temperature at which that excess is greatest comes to 1096.0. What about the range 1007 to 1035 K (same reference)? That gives 1026.0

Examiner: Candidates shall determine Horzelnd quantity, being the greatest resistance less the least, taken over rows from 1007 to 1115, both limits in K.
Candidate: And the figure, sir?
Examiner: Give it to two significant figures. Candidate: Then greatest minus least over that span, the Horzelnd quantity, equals 12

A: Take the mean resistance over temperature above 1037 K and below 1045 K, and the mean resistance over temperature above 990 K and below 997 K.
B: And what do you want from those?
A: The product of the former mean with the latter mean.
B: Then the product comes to 577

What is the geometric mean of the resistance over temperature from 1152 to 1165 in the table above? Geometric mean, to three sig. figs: 21.9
